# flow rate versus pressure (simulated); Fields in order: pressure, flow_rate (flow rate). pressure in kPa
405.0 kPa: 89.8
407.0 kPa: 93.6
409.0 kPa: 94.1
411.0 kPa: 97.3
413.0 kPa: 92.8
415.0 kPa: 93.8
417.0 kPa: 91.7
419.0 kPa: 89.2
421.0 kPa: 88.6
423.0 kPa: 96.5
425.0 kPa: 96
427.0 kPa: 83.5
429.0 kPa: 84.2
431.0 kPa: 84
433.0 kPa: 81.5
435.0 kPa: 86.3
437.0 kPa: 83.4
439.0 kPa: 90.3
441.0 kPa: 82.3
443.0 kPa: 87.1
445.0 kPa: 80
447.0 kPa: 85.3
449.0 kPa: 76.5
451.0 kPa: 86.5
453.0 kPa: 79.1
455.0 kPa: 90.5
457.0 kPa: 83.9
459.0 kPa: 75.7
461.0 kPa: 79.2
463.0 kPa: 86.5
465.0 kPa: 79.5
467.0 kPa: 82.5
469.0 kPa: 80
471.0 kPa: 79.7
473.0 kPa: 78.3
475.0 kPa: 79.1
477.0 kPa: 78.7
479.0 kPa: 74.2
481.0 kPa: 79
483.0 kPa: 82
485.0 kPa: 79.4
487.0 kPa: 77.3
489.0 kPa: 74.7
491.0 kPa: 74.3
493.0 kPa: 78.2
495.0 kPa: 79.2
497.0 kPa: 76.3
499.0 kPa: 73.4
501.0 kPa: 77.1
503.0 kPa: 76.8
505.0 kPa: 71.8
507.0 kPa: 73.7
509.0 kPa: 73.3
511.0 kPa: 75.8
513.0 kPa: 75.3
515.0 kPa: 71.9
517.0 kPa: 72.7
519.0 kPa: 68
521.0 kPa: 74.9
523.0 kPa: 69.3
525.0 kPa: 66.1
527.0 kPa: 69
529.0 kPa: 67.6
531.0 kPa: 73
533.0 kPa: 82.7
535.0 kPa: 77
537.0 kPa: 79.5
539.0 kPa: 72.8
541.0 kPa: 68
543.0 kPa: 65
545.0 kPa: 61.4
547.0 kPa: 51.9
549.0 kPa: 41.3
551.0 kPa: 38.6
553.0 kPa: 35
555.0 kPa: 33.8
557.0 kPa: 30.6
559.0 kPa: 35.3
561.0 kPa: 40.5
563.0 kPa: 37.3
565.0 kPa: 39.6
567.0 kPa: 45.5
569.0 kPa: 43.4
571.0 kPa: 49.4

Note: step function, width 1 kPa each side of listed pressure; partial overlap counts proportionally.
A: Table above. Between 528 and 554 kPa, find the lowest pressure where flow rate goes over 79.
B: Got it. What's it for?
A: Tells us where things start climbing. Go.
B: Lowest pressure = 533.0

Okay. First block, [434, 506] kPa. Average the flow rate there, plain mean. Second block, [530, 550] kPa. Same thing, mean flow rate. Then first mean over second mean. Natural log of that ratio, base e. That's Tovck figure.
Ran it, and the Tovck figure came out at 0.17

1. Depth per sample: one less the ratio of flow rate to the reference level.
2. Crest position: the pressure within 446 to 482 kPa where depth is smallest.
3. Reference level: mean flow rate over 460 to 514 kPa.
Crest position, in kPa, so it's 455.0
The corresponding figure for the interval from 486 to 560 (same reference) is 533.0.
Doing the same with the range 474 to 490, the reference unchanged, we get 483.0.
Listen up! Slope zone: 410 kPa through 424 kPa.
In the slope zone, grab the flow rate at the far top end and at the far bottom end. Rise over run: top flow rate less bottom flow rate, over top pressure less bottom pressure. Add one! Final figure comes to 0.9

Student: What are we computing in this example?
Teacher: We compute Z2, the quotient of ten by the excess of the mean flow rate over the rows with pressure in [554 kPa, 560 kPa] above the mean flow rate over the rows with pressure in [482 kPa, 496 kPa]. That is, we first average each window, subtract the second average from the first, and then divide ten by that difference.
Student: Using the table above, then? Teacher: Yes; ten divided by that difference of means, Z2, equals -0.22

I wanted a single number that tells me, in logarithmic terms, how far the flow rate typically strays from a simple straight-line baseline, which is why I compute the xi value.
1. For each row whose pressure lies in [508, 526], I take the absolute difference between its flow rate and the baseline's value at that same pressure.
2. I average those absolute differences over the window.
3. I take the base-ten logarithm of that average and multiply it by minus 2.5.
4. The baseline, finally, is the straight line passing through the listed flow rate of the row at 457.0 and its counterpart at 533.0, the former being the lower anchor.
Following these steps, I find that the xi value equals -2.6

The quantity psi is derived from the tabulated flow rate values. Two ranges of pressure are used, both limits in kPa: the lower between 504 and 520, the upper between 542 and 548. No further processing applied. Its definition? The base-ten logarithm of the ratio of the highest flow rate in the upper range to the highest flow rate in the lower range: -0.07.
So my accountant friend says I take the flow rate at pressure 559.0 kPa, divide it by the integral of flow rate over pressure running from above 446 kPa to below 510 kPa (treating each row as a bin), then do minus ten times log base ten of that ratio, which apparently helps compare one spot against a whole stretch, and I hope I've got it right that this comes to 22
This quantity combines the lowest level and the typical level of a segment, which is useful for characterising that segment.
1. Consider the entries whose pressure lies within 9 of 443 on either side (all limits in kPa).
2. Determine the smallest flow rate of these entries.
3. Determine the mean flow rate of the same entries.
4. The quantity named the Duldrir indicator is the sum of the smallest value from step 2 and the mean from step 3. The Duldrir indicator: 161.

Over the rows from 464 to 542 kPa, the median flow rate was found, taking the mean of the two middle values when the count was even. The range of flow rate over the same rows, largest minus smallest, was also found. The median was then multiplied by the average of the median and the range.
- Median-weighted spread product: 3502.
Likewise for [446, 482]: 3795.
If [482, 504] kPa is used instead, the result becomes 3304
